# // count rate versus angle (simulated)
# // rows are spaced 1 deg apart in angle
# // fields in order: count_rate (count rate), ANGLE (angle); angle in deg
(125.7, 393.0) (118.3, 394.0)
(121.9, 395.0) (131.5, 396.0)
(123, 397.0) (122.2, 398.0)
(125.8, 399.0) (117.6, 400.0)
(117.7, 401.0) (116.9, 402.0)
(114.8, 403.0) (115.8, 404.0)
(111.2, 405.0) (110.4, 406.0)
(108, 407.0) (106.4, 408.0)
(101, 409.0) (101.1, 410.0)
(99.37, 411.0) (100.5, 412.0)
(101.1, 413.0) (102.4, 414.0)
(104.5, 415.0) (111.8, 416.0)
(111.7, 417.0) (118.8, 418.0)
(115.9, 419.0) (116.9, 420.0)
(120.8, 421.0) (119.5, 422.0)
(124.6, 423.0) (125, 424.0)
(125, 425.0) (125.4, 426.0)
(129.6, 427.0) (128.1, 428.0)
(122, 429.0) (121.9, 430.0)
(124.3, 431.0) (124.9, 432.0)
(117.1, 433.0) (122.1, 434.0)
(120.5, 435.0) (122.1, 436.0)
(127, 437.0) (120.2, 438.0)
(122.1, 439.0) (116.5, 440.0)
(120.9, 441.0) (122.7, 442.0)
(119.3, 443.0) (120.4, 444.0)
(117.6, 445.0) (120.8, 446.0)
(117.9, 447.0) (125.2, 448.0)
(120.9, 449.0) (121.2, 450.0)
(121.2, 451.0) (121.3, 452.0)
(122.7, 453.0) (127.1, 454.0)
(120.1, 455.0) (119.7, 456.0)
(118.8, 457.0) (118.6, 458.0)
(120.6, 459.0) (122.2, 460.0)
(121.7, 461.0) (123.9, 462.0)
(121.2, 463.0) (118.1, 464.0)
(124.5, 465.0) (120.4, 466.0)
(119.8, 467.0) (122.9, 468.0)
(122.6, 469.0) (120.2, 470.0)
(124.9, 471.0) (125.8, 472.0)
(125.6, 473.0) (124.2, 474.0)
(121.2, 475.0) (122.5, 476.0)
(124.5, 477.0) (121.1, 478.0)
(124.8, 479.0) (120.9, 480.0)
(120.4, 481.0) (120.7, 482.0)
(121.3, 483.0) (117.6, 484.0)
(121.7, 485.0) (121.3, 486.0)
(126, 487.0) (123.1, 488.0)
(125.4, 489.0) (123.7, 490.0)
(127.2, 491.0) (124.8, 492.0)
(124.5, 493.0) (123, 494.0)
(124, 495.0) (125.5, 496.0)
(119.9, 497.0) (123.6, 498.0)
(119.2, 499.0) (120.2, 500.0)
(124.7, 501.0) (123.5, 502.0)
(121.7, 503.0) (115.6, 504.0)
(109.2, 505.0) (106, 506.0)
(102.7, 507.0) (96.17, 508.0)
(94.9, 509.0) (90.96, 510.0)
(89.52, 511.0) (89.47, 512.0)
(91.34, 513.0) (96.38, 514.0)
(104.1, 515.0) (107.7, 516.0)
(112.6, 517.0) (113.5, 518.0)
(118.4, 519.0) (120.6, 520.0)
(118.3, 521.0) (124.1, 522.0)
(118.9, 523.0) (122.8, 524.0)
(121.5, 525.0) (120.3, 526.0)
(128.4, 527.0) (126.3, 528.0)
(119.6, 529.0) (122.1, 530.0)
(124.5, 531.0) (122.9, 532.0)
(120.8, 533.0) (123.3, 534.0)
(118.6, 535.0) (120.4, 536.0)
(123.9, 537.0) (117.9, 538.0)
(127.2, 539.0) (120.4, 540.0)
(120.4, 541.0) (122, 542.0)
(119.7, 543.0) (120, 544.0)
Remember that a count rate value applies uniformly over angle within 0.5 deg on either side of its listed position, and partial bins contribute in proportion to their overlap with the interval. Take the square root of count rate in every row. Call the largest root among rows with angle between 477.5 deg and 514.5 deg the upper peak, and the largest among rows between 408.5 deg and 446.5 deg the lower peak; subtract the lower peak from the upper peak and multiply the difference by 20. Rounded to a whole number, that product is -2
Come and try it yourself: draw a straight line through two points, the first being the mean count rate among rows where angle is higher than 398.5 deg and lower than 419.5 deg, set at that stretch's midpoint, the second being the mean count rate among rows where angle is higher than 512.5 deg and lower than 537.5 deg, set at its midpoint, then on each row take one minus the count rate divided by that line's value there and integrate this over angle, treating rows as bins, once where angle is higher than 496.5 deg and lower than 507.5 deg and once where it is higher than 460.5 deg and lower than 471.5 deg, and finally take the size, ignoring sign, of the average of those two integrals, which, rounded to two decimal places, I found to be 0.42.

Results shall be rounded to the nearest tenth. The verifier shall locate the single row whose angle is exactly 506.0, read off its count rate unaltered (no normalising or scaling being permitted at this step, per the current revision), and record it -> 106.0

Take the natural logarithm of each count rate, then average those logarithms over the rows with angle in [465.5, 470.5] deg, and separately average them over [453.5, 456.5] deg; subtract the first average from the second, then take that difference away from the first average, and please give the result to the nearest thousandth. 4.788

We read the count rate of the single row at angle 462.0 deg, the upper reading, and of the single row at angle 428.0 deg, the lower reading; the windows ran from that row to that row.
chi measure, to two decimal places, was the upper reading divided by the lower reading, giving 0.97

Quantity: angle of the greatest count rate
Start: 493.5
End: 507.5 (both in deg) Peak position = 496.0 deg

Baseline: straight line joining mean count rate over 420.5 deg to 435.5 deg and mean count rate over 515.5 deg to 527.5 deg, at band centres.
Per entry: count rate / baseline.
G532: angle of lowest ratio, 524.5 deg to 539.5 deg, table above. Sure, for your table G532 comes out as 538.0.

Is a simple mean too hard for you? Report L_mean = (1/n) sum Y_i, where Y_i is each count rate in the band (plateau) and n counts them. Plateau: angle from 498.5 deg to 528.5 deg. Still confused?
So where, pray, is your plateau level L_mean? 112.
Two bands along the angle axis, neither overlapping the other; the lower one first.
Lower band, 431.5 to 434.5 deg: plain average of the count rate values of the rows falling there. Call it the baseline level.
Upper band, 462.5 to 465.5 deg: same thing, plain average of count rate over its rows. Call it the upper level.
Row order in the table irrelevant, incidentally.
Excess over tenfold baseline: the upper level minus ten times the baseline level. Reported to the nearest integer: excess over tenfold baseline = -1092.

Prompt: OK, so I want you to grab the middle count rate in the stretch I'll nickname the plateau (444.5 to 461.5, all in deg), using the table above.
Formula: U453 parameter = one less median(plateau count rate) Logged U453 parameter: -120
